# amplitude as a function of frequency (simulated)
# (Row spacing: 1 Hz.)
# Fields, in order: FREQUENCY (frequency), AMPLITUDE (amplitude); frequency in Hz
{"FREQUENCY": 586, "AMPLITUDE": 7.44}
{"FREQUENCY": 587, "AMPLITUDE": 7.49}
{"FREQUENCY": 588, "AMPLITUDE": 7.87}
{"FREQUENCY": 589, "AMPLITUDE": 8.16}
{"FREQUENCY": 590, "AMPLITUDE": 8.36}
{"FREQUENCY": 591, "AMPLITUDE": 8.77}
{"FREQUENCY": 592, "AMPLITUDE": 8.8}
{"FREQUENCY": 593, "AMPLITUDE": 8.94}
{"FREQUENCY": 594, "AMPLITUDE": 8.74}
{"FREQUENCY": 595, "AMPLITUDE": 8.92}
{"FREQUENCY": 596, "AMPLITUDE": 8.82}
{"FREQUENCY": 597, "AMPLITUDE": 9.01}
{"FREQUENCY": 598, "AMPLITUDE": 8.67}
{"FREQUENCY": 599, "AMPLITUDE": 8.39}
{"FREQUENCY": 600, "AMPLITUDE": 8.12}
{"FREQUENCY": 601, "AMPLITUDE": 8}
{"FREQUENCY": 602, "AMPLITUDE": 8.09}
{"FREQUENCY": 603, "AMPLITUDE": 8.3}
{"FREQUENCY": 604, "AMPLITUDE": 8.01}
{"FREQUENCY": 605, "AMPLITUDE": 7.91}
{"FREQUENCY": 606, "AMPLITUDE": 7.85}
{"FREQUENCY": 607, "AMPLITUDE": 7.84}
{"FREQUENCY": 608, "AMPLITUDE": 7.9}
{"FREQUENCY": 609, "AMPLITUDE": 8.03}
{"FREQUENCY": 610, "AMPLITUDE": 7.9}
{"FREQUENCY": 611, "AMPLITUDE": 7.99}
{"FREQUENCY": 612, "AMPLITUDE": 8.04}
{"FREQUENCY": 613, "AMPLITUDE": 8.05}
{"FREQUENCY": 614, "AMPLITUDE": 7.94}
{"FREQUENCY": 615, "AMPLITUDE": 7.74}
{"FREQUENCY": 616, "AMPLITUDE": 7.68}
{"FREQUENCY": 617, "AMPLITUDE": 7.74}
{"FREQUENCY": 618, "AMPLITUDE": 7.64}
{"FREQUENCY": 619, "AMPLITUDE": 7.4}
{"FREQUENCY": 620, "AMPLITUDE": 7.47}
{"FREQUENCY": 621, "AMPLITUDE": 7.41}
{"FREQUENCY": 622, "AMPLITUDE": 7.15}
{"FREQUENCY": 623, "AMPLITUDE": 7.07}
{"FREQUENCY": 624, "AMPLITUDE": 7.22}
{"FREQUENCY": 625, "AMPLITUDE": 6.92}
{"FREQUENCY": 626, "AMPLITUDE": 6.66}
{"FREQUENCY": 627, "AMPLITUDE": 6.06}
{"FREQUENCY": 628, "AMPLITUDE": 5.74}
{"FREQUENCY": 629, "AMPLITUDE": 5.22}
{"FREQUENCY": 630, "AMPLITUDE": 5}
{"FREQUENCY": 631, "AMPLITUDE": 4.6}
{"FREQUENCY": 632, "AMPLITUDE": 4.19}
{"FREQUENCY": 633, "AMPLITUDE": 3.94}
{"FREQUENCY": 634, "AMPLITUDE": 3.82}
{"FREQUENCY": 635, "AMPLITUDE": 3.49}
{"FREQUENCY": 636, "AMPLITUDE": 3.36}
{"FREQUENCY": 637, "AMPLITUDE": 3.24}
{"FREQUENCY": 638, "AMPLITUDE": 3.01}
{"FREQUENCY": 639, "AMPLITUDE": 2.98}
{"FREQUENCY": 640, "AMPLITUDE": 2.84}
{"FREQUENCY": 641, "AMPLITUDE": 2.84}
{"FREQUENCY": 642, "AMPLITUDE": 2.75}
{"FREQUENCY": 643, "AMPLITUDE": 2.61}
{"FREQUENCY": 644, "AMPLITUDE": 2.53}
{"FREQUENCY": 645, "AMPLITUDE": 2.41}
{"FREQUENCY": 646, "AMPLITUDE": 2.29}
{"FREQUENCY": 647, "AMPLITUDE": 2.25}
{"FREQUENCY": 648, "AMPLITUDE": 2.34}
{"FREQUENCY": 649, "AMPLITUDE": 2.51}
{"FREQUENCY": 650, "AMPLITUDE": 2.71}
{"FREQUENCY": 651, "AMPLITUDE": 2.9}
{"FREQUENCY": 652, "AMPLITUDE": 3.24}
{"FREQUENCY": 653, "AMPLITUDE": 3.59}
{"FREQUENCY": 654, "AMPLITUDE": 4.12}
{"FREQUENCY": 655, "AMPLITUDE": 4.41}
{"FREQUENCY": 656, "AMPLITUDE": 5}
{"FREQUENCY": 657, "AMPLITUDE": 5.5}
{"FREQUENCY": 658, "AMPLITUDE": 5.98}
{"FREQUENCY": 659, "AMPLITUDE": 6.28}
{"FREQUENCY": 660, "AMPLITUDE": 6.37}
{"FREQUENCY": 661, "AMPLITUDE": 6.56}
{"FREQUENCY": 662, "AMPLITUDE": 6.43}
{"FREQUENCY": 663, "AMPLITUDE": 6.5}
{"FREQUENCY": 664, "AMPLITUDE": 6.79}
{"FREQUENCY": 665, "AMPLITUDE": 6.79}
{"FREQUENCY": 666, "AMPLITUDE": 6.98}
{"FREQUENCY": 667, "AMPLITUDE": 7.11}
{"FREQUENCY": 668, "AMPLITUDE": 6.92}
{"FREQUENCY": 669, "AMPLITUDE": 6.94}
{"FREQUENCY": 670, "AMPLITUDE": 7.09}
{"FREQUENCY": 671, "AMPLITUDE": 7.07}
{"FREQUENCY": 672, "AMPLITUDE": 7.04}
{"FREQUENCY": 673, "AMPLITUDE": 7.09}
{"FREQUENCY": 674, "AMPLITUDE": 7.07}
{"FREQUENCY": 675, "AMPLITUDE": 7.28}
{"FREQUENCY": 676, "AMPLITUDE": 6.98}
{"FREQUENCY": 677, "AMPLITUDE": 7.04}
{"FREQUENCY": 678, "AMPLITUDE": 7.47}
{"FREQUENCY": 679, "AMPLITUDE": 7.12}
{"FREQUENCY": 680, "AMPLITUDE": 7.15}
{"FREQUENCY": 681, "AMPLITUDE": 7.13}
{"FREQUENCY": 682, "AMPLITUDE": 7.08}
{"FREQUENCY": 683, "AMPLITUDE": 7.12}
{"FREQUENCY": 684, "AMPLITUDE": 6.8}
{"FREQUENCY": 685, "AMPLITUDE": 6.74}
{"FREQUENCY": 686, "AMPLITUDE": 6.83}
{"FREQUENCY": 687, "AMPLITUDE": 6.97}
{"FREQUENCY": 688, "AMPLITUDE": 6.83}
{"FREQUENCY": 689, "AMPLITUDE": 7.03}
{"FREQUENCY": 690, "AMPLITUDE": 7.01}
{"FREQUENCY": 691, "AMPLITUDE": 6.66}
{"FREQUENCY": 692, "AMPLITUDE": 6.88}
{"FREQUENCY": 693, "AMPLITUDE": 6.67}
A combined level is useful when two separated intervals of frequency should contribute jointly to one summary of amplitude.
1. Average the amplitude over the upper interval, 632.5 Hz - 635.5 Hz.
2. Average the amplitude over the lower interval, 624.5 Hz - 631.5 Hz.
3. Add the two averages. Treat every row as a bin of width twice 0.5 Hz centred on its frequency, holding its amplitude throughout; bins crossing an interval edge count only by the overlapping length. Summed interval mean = 9.5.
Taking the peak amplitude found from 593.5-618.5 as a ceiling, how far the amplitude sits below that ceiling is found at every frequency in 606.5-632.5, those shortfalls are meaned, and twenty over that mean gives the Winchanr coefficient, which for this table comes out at 10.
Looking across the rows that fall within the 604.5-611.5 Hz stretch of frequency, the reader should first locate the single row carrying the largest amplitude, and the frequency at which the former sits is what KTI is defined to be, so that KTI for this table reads 609 Hz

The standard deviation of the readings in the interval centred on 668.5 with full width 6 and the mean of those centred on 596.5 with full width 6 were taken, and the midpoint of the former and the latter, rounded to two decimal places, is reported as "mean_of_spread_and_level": 4.42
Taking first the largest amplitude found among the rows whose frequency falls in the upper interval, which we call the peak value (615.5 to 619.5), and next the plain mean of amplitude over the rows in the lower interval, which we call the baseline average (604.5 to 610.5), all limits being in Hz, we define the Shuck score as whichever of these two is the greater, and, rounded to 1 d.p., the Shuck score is 7.9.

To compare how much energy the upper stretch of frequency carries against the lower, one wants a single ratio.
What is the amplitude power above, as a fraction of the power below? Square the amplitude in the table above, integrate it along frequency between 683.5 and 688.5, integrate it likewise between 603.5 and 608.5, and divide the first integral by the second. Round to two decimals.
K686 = 0.75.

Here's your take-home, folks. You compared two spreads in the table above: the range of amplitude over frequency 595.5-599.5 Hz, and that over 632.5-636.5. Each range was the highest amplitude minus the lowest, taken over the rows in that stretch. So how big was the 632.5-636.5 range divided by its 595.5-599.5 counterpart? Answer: 0.94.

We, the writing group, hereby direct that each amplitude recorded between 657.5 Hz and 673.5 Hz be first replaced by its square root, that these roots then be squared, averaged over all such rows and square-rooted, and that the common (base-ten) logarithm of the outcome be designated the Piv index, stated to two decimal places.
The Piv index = 0.41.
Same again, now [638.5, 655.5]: 0.23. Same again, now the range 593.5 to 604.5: 0.46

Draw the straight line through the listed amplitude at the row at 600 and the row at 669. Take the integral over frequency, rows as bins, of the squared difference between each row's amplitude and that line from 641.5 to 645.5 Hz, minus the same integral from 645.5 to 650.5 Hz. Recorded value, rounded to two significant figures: -27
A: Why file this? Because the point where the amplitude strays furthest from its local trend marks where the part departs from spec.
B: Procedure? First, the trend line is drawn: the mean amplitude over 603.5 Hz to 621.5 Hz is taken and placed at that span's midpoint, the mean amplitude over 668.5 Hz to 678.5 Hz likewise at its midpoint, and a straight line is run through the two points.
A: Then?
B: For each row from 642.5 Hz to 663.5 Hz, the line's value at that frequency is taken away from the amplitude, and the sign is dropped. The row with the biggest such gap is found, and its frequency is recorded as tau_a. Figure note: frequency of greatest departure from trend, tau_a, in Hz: 647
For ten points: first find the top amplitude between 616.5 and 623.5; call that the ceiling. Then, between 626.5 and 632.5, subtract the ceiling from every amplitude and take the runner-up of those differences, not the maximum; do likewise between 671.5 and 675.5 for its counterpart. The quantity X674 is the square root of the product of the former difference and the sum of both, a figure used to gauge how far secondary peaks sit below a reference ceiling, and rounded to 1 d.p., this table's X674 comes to 2.3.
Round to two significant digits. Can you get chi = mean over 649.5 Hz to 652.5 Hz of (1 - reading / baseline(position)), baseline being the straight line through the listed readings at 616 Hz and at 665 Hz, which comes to 0.58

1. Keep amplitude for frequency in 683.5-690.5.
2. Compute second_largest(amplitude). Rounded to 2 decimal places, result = 7.01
